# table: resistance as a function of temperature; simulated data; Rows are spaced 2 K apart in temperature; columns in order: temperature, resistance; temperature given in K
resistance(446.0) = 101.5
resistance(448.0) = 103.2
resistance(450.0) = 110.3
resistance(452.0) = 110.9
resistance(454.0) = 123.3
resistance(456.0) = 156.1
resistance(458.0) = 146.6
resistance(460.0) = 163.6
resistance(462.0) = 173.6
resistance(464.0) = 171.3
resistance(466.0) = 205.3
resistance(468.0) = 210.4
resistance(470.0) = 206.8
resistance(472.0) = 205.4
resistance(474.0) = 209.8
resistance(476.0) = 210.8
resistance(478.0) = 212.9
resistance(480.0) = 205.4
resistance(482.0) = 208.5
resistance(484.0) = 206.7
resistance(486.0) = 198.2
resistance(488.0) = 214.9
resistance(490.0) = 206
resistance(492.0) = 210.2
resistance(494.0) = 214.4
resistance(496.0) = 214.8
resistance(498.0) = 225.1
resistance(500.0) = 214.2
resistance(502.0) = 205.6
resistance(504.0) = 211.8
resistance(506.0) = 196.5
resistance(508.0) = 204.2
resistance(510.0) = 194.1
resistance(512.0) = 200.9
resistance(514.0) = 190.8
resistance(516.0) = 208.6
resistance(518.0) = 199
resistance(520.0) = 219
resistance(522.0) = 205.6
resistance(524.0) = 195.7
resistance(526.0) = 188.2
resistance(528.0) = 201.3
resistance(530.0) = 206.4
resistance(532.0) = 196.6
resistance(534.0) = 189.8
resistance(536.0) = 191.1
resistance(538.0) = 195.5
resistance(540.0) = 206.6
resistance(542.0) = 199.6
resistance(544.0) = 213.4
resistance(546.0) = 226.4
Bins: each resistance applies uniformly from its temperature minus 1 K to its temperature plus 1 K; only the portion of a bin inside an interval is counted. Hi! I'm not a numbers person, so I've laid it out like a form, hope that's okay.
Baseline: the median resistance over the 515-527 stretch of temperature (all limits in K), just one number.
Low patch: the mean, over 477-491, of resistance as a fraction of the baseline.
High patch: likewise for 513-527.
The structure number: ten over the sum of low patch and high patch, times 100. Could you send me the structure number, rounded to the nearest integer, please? 495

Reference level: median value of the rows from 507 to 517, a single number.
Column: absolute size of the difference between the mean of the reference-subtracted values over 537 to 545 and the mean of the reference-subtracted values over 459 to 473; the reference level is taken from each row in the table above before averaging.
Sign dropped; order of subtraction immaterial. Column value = 13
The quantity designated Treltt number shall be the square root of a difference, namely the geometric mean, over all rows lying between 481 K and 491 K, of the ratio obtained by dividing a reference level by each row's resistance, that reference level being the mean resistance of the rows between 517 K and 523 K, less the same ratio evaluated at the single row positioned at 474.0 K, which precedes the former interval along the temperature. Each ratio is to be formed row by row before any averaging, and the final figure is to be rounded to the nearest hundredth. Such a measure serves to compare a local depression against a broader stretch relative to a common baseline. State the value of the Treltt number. 0.12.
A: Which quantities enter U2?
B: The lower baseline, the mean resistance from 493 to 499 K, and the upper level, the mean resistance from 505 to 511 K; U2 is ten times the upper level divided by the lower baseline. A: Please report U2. 9.1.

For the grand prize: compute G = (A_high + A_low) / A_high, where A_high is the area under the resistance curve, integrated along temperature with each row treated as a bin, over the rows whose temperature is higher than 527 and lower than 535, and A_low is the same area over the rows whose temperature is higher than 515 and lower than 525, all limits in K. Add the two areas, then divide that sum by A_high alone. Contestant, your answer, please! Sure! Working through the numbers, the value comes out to 2.3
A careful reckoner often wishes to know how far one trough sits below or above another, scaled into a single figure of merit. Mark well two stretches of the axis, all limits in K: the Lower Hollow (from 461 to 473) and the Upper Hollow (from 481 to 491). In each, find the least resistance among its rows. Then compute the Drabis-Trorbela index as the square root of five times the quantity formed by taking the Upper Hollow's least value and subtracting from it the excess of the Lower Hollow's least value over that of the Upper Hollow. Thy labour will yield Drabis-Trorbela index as 33.5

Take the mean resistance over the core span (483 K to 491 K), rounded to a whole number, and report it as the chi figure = 206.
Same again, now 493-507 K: 212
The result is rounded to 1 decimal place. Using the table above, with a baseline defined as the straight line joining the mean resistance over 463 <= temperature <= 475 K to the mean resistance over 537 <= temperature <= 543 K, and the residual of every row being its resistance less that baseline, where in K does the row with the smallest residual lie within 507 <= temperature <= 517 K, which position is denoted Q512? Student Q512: 514.0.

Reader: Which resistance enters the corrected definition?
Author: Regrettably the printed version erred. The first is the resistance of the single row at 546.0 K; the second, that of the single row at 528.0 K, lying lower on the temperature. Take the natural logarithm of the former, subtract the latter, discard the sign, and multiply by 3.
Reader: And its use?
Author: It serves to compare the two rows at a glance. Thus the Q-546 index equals 588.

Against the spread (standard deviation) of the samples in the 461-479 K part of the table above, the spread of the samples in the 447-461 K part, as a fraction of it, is 1.5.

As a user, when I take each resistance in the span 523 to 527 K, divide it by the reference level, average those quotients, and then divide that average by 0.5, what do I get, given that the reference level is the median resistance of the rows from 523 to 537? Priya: 1.96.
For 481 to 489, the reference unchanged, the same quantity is 2.12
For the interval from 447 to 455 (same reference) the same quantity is 1.14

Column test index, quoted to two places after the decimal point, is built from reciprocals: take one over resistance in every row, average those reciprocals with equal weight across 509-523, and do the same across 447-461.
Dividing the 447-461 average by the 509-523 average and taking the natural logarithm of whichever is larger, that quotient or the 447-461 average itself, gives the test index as 0.47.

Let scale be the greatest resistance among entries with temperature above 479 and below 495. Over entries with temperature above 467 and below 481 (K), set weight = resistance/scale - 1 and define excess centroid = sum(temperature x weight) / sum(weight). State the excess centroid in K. 473.9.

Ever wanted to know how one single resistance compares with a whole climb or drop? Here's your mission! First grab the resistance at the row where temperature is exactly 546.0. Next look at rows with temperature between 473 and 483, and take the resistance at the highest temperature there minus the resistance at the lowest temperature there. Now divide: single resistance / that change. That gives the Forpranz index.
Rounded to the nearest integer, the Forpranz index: -174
